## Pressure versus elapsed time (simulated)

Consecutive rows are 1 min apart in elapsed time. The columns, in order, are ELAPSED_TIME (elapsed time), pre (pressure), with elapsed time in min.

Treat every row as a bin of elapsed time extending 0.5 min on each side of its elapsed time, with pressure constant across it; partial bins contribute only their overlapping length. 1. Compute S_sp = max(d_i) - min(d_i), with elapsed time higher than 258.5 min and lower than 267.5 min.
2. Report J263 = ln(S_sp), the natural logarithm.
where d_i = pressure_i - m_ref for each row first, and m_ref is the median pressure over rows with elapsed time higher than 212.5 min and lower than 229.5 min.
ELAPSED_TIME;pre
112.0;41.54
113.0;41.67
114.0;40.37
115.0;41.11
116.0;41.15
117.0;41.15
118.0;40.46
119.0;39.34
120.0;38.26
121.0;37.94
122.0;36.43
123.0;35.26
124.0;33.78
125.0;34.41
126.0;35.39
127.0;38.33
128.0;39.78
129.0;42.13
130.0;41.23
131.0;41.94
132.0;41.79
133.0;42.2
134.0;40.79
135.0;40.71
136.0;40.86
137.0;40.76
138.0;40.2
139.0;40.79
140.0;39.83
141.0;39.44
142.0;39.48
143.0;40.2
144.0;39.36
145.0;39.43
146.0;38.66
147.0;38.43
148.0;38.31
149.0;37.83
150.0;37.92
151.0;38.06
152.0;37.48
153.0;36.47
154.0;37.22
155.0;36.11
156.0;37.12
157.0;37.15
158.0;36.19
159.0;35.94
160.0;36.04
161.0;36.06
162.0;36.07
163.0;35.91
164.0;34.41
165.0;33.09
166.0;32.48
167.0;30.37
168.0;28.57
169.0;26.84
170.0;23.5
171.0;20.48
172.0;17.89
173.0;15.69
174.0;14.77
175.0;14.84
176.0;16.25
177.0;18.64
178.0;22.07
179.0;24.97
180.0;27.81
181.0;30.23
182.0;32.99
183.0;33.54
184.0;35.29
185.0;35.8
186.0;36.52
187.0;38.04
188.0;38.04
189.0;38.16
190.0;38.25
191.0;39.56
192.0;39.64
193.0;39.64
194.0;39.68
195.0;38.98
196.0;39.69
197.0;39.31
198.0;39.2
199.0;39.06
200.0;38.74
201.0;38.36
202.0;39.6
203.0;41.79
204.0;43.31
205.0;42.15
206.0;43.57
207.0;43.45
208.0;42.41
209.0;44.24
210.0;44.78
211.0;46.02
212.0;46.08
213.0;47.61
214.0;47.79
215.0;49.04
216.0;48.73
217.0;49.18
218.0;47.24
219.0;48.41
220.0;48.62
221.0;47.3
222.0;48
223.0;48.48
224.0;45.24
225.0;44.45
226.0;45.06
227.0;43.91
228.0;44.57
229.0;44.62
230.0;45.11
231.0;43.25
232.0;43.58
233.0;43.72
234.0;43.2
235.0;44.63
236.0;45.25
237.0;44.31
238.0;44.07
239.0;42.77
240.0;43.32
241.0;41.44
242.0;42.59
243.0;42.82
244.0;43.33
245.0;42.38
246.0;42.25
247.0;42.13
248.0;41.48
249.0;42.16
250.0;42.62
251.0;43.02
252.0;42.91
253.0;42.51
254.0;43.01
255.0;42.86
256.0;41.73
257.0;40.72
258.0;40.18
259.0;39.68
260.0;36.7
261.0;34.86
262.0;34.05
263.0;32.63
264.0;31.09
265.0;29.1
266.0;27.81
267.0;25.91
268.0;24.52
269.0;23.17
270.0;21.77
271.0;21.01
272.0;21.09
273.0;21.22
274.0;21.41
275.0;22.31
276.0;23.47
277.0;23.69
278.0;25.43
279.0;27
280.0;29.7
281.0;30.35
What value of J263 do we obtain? 2.6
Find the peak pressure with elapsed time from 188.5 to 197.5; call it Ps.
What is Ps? 39.69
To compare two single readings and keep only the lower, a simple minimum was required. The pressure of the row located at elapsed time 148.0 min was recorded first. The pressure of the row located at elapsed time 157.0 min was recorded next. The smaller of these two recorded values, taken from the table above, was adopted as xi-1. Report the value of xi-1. 37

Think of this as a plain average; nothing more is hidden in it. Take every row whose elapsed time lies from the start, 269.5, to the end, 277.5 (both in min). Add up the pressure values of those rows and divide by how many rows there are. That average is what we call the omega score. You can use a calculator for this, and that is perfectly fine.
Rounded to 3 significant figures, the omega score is 22.0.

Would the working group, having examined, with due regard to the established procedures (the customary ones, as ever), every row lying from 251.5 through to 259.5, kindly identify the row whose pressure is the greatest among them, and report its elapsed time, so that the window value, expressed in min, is 254.0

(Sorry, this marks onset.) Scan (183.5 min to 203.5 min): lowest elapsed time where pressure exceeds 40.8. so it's 203.0 min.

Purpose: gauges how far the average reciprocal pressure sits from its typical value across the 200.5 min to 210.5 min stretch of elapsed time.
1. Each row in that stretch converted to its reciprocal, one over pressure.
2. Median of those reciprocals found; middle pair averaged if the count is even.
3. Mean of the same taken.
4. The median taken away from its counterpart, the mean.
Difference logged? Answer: 0.0003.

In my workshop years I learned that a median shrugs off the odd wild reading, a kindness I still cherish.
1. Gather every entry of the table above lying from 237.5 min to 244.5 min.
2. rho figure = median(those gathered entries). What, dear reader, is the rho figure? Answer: 43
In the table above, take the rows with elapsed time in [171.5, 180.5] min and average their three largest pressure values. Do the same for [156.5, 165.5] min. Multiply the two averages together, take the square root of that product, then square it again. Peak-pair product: 910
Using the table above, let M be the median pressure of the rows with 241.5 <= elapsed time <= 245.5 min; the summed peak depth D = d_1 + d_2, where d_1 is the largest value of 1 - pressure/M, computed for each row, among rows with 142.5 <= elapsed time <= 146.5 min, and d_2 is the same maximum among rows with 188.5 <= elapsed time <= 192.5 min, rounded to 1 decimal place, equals 0.2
